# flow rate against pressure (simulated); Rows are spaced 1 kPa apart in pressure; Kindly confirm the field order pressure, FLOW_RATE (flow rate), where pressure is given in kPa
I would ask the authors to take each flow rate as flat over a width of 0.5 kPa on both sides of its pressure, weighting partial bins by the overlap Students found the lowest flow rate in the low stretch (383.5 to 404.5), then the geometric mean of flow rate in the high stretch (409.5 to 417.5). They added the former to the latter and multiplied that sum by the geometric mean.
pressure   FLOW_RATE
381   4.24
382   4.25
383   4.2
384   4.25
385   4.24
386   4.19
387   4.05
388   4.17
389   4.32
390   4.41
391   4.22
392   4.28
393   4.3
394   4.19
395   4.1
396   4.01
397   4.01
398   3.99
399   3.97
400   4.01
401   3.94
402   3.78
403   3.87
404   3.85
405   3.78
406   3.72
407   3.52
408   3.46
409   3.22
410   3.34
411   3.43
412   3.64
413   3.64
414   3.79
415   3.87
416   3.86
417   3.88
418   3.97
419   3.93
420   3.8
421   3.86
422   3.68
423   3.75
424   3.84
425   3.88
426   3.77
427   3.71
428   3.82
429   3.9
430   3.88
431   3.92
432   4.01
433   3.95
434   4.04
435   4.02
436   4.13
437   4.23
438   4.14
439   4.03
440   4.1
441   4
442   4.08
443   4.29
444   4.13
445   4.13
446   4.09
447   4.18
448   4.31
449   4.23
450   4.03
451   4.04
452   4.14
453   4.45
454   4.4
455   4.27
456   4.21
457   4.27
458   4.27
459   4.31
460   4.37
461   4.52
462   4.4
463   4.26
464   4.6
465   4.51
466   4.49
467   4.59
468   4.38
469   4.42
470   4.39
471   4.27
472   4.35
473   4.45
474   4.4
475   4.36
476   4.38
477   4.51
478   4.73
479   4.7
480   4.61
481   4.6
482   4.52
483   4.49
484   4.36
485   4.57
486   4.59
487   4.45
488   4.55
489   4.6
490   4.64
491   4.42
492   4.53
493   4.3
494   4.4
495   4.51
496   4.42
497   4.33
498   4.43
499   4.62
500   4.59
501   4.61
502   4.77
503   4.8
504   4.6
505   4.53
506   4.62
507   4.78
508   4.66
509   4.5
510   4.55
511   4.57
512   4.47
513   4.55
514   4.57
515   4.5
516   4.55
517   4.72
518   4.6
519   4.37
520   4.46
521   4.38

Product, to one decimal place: 27.4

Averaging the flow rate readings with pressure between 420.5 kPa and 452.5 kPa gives 4.0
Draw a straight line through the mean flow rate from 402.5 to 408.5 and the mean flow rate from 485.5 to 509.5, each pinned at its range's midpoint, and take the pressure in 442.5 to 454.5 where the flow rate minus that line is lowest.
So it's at 450 kPa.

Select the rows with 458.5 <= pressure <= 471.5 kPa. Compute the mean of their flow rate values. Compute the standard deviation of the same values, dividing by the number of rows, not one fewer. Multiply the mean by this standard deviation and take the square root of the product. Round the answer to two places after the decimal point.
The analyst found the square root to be 0.69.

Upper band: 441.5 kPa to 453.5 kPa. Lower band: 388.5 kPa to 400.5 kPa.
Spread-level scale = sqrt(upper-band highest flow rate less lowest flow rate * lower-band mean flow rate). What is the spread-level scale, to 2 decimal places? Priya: 1.32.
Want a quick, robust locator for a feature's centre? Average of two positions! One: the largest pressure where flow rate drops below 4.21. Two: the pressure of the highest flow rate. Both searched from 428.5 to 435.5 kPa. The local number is 434.5 kPa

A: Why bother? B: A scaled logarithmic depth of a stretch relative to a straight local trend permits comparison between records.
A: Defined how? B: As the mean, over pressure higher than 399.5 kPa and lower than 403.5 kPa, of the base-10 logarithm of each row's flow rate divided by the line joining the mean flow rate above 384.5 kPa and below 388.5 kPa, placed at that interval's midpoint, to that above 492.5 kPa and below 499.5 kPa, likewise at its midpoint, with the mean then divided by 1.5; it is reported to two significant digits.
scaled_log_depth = -0.021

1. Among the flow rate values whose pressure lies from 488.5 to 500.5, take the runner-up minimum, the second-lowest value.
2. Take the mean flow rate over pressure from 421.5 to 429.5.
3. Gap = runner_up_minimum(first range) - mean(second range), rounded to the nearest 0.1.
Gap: 0.5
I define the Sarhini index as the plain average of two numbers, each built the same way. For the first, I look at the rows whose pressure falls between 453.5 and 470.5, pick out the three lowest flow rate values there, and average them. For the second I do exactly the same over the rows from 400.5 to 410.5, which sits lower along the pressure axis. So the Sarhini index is 3.79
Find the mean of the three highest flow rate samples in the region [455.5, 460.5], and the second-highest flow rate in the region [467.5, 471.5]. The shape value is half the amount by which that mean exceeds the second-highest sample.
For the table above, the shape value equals -0.04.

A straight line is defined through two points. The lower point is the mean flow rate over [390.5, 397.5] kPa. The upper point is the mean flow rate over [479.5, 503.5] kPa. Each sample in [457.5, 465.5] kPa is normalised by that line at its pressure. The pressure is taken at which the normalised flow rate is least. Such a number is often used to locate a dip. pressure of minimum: 463 kPa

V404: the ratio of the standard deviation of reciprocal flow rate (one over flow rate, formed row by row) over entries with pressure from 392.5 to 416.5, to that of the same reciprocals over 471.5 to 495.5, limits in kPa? 3.4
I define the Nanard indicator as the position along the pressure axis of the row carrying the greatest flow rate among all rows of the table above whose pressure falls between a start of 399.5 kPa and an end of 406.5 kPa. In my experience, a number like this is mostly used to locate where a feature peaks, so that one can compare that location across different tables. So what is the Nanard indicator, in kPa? 400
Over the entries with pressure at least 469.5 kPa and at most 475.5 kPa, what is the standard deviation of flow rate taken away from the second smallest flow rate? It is 4.29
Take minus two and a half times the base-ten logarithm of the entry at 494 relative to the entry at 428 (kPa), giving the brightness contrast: -0.15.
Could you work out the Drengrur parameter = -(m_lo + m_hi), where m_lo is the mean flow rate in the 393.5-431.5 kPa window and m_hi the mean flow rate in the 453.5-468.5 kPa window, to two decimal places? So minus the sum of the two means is -8.19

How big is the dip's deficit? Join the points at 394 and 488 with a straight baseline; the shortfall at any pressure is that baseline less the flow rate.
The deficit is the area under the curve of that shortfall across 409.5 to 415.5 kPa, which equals 4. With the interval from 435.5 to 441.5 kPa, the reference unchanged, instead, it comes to 2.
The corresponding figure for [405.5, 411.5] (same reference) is 5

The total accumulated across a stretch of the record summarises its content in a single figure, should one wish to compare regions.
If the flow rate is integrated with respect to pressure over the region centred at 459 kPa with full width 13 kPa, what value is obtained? 57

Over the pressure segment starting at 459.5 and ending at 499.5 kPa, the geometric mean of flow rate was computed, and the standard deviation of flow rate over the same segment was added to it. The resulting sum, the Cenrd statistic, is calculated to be 4.59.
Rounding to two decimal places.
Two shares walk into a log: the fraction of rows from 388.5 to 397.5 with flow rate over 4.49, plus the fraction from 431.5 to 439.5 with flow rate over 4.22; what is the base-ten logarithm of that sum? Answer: -0.90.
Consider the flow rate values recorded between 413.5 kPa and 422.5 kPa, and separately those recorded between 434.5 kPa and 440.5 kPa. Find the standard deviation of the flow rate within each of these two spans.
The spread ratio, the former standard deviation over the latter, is 1.1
